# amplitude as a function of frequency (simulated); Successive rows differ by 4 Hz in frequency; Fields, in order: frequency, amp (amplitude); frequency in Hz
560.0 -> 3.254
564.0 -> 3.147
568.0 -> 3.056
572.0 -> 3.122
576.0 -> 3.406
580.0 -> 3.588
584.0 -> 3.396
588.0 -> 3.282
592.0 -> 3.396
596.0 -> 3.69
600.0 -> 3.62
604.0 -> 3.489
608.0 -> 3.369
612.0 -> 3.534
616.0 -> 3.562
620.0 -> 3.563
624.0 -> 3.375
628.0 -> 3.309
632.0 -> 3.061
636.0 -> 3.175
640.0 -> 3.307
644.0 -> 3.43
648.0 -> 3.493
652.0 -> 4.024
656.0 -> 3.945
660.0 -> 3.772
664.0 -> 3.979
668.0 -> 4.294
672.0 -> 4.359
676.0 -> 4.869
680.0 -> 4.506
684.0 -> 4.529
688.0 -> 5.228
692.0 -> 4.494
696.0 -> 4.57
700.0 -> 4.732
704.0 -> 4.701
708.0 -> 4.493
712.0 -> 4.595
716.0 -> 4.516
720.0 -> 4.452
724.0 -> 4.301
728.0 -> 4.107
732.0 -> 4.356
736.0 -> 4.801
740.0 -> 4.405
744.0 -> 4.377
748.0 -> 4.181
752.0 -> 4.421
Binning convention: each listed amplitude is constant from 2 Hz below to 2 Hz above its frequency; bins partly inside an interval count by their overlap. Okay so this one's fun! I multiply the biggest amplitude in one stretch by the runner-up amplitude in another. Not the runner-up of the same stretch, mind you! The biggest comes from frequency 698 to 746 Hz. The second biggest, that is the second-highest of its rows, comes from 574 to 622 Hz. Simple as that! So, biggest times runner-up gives 17.4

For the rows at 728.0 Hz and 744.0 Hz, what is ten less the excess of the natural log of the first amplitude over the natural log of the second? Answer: 10.1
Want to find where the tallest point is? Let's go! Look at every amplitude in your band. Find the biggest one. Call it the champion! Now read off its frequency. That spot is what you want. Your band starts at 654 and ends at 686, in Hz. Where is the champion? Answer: 676.0 Hz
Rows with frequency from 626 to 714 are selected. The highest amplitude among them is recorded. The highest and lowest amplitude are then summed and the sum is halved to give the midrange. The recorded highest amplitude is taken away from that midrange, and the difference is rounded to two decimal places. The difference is -1.08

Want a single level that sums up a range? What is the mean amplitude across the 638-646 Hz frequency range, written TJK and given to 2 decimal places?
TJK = 3.37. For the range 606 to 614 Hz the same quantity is 3.45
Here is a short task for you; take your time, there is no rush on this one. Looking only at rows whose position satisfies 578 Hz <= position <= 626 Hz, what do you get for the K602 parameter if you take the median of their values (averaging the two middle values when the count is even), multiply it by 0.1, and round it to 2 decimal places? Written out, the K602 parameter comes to 0.35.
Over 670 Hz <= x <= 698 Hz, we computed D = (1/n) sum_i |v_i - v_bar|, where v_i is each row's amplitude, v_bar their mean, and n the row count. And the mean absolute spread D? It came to 0.227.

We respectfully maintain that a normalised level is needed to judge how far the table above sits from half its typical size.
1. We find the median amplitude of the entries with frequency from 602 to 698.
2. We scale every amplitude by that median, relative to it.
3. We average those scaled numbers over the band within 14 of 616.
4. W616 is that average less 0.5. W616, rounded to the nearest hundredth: 0.44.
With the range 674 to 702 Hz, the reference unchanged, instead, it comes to 0.78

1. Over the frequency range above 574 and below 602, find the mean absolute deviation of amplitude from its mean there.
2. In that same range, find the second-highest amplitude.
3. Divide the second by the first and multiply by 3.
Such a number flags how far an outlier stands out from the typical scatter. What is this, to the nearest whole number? 84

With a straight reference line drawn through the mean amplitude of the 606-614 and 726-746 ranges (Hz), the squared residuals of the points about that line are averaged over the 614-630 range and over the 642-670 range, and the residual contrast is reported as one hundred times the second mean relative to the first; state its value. 197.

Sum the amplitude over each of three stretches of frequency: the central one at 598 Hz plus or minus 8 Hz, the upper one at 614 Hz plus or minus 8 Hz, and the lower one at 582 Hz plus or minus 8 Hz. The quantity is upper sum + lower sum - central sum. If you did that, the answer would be 14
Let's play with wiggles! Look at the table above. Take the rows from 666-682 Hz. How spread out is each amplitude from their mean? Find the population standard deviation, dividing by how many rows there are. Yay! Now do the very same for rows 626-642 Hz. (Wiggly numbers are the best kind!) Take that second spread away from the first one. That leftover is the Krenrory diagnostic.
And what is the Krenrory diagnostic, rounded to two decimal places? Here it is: 0.12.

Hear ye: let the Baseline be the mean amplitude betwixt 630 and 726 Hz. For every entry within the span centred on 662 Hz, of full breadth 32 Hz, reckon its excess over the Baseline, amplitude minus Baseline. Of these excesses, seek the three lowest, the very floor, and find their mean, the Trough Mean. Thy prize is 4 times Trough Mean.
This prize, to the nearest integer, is -2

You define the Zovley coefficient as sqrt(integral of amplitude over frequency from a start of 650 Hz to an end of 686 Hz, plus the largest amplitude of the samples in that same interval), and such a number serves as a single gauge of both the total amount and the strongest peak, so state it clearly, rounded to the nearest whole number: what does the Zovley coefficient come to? 13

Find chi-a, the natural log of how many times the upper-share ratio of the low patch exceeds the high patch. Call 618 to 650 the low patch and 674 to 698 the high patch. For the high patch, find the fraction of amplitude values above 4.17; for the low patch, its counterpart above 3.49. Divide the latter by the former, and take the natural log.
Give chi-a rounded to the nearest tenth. -1.4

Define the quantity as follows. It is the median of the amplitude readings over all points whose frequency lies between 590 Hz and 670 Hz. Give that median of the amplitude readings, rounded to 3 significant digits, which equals 3.51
